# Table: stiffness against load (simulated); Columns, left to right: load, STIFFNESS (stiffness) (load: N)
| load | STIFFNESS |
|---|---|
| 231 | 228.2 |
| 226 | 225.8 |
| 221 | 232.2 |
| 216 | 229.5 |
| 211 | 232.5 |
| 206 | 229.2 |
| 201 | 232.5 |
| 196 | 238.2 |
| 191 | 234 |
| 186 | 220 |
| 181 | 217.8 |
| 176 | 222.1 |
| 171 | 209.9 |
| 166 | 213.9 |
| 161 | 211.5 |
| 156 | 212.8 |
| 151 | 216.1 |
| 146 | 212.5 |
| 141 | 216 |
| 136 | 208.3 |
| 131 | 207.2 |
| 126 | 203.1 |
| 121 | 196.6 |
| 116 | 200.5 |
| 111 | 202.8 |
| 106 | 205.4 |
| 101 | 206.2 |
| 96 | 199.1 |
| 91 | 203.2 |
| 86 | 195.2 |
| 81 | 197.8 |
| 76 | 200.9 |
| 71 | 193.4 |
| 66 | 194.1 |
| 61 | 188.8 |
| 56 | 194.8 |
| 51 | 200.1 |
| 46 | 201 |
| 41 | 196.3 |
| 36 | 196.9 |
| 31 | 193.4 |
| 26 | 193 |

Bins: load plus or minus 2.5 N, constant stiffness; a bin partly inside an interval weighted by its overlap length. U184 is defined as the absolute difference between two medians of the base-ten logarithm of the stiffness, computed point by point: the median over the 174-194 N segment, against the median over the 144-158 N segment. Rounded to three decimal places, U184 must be 0.017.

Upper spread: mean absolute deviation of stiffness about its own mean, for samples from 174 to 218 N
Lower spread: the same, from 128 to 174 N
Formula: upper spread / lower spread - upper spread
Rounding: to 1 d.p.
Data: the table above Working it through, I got -3.4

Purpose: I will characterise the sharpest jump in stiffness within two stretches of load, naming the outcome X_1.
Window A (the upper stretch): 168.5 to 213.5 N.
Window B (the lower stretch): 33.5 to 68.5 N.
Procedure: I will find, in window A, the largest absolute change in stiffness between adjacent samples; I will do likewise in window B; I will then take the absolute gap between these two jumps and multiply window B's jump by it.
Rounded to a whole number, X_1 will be 48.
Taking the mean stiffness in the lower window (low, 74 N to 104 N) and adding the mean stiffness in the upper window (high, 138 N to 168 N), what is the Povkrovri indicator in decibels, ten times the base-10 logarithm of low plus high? 26.2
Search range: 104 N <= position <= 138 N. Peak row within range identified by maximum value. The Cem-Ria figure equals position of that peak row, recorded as 136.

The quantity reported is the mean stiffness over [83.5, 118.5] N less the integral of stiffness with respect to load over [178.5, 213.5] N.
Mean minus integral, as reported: -7819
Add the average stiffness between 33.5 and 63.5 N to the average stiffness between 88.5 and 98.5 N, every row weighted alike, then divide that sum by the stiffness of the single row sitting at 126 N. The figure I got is 1.957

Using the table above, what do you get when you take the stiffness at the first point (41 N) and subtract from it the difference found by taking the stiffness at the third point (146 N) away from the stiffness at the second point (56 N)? 214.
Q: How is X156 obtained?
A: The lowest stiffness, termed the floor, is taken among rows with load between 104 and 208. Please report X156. 196.6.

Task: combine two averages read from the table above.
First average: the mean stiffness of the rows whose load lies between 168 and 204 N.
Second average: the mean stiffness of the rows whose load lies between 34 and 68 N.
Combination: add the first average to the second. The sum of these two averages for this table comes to 421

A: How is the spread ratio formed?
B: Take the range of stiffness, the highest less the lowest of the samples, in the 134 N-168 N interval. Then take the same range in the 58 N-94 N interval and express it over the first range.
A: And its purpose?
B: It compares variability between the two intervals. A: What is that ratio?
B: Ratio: 1.85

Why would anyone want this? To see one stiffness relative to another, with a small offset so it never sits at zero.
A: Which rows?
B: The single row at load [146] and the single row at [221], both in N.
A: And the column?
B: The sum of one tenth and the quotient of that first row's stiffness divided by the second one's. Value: 1.02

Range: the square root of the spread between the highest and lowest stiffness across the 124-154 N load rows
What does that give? 3.6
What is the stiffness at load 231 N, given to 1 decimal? 228.2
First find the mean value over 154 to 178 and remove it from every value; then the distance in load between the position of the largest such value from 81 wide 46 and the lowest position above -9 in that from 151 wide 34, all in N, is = 35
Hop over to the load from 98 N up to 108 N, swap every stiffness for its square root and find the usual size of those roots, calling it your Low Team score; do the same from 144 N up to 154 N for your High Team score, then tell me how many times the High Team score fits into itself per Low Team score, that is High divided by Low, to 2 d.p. 1.02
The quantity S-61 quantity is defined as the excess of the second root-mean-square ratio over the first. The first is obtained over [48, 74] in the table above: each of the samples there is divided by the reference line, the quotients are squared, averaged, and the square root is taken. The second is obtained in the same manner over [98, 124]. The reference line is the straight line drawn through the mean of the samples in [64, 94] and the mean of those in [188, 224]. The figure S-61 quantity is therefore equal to -0.028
